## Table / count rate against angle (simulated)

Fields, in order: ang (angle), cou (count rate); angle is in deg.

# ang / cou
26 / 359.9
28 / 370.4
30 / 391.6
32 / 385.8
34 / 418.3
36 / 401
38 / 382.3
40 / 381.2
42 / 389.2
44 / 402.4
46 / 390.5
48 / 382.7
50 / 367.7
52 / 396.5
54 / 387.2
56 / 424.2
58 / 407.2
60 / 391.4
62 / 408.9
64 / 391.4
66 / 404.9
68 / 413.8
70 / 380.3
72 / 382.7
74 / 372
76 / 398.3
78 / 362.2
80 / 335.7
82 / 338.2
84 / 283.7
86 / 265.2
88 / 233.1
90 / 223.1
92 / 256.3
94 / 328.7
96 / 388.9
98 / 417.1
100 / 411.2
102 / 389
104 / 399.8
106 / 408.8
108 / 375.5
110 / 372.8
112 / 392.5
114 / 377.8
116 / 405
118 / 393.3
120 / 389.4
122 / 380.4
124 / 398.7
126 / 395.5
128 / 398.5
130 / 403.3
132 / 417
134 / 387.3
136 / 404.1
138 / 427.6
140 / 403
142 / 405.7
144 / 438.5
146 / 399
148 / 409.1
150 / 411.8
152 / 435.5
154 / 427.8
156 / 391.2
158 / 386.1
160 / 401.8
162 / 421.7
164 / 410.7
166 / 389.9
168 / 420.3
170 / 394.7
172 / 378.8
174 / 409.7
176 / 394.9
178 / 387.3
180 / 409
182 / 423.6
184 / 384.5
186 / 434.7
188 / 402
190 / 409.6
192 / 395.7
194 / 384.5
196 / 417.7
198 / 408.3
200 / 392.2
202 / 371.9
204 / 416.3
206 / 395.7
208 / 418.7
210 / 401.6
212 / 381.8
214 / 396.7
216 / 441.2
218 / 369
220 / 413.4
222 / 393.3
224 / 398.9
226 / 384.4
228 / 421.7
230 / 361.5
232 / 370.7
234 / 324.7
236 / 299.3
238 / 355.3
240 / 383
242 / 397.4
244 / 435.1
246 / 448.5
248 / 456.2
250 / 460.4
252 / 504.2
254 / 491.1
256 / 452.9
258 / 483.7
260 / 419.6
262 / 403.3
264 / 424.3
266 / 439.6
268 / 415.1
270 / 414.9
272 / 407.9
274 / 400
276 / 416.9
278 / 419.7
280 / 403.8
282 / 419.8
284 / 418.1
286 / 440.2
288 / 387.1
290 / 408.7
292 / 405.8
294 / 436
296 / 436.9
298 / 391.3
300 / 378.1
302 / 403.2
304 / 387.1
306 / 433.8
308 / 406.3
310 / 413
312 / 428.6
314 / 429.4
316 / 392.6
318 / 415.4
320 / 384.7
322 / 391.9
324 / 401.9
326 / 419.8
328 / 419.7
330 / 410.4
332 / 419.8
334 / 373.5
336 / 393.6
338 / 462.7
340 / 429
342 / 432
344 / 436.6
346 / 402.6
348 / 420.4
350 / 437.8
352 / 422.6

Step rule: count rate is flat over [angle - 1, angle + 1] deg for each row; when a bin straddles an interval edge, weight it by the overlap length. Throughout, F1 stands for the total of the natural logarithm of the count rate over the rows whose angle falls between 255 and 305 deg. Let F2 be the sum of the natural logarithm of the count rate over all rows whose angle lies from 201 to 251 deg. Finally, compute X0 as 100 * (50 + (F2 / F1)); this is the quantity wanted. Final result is 5099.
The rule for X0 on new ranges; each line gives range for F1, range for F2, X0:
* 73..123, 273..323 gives 5103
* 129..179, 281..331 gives 5100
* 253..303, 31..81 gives 5099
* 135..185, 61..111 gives 5098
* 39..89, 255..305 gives 5102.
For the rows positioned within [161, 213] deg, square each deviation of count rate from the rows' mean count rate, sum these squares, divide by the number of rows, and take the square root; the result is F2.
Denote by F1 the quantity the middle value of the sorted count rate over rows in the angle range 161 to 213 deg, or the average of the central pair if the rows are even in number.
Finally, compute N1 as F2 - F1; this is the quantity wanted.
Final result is -386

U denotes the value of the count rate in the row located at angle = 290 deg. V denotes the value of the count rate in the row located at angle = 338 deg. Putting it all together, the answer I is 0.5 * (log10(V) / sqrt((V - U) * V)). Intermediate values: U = 408.7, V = 462.7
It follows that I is 0.008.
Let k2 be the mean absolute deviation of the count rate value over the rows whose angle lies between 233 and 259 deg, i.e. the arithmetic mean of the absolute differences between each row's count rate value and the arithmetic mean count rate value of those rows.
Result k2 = 54.2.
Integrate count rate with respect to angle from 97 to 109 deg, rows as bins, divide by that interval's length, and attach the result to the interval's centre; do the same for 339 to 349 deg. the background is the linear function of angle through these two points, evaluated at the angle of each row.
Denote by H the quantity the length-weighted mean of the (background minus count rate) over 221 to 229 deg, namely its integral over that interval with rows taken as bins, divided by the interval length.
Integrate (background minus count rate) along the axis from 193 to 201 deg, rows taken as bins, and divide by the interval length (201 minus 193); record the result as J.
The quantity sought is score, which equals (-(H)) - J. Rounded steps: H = 13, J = 9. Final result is -22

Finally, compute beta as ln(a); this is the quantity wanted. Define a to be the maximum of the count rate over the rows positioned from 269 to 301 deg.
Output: 6.087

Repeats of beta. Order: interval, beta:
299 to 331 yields 6.073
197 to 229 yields 6.089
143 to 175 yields 6.083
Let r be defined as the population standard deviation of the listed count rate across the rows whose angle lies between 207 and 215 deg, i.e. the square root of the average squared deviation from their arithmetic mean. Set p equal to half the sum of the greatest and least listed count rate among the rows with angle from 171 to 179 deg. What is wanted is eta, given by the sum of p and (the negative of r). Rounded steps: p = 394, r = 13.2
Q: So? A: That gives 381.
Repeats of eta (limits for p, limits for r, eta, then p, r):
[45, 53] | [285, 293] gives 363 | 382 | 19.1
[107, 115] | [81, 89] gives 345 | 383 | 38.1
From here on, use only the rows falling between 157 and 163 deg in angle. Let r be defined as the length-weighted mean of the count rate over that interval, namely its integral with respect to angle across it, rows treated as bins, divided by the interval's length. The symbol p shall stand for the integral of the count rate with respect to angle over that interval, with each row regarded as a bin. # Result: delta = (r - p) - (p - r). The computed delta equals -4032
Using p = 2419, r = 403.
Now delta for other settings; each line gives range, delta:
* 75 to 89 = -8232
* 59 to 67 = -5588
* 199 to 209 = -7181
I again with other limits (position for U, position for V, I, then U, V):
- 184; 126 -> 0.020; 384.5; 395.5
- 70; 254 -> 0.006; 380.3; 491.1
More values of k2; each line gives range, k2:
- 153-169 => 13.9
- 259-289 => 10.0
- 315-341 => 17.7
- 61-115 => 45.5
